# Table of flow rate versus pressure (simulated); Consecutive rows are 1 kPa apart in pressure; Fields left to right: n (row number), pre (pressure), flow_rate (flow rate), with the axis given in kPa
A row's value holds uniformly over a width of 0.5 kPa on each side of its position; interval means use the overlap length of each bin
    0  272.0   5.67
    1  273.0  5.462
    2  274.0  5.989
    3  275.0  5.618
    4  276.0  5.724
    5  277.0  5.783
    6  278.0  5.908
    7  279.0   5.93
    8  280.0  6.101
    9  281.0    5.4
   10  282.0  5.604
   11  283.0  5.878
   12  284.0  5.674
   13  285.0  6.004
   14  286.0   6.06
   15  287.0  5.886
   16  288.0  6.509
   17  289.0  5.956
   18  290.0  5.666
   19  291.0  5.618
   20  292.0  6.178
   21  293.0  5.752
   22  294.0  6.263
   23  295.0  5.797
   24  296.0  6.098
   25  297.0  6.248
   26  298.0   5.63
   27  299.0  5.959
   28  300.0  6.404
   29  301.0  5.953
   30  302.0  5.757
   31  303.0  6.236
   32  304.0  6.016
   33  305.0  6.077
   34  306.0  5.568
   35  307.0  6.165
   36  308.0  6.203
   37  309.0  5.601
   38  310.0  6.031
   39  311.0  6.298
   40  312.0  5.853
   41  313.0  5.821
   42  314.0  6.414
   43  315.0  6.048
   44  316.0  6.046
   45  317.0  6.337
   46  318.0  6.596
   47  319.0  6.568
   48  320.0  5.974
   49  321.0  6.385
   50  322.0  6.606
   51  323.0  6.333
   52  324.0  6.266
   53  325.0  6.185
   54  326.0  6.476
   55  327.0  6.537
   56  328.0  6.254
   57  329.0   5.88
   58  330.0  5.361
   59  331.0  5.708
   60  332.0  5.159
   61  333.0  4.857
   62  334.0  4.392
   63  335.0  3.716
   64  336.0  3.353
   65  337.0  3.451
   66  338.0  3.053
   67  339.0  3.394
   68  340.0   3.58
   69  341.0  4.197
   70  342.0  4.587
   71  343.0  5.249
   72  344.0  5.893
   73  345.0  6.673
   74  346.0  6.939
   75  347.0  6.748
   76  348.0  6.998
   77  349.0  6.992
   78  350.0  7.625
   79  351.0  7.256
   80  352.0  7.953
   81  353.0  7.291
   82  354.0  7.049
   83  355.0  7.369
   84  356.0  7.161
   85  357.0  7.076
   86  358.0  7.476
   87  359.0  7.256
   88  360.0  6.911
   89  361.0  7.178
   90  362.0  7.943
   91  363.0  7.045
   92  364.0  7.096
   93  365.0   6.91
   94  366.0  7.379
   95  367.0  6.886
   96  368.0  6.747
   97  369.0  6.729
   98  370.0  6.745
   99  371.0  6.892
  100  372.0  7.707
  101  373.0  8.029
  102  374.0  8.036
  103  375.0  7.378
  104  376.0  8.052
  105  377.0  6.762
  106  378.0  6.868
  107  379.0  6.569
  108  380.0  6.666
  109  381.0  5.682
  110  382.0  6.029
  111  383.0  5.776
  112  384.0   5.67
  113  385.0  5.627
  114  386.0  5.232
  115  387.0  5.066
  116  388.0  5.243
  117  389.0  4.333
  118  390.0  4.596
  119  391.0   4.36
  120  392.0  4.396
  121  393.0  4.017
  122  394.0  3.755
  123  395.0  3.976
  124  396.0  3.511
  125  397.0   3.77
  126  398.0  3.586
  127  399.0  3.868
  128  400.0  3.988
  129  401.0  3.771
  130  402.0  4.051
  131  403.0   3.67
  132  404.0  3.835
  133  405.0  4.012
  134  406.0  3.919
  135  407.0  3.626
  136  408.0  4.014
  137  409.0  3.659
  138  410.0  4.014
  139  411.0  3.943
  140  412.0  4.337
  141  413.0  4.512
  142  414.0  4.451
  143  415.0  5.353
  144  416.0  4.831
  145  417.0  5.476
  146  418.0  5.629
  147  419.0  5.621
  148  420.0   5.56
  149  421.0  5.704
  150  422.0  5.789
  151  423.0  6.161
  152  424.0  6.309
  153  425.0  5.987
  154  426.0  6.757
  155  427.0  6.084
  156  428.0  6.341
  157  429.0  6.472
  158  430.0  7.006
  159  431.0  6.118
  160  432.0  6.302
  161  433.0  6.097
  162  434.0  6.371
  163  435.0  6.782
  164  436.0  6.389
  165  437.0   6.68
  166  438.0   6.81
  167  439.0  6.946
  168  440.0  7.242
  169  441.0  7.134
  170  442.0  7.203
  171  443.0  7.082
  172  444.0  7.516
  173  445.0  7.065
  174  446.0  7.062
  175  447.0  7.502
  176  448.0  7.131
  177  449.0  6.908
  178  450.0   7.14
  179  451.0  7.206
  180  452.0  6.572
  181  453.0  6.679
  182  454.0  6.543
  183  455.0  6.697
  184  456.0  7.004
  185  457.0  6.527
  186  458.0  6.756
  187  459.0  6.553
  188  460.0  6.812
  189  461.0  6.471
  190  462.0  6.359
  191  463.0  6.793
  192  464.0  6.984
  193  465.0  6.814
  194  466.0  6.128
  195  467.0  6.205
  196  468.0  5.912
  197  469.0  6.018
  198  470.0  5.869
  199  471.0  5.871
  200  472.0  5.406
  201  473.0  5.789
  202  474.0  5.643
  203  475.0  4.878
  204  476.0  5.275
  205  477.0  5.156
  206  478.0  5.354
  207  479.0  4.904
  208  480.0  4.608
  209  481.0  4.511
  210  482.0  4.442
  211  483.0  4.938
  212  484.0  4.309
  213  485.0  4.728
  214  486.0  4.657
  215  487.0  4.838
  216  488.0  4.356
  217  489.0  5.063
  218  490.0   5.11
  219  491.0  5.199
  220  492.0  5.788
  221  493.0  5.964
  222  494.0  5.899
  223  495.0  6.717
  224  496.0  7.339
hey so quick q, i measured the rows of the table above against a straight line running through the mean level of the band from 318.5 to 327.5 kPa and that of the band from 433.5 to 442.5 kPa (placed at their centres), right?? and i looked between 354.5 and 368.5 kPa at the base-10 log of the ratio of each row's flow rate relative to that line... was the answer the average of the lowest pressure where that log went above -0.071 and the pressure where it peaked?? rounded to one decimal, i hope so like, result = 358.5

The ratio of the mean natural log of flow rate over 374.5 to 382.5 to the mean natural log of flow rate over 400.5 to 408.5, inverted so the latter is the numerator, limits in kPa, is 0.71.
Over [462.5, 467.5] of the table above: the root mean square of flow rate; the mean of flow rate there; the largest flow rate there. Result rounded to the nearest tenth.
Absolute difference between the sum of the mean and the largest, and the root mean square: 7.0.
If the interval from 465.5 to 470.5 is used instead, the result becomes 6.2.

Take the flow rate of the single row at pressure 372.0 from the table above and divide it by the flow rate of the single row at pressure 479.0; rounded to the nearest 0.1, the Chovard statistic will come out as 1.6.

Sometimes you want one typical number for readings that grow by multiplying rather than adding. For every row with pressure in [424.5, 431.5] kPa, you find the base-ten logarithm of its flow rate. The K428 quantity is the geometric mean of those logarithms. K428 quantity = 0.805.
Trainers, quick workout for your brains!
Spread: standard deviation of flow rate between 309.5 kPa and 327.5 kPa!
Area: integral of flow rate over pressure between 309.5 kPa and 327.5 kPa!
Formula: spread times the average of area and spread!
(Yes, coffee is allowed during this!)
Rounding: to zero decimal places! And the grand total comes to 14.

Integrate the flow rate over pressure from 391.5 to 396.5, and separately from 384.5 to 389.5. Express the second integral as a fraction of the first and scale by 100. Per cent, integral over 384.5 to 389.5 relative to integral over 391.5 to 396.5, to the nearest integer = 130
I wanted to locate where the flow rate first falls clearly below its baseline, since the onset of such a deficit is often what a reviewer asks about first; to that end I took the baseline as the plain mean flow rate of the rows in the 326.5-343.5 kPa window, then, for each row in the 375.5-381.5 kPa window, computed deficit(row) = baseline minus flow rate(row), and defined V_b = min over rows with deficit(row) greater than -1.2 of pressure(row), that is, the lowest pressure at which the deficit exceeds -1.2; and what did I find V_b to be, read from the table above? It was 381.0 kPa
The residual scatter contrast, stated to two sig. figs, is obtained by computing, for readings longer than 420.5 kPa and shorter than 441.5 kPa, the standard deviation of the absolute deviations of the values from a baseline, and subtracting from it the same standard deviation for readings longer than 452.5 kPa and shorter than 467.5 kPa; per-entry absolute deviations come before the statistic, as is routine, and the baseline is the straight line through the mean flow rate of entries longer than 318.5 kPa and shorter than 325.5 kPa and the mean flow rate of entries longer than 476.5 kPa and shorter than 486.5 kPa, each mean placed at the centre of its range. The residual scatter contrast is 0.23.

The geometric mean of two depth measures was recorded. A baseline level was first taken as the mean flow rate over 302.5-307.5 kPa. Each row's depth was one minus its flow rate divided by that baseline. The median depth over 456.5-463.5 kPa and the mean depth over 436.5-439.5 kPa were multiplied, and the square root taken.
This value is 0.11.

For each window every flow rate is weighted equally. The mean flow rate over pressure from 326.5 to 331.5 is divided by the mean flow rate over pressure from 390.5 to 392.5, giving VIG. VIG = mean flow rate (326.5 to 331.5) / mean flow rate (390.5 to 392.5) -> 1.4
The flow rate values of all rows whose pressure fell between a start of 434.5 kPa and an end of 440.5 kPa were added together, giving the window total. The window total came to 41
